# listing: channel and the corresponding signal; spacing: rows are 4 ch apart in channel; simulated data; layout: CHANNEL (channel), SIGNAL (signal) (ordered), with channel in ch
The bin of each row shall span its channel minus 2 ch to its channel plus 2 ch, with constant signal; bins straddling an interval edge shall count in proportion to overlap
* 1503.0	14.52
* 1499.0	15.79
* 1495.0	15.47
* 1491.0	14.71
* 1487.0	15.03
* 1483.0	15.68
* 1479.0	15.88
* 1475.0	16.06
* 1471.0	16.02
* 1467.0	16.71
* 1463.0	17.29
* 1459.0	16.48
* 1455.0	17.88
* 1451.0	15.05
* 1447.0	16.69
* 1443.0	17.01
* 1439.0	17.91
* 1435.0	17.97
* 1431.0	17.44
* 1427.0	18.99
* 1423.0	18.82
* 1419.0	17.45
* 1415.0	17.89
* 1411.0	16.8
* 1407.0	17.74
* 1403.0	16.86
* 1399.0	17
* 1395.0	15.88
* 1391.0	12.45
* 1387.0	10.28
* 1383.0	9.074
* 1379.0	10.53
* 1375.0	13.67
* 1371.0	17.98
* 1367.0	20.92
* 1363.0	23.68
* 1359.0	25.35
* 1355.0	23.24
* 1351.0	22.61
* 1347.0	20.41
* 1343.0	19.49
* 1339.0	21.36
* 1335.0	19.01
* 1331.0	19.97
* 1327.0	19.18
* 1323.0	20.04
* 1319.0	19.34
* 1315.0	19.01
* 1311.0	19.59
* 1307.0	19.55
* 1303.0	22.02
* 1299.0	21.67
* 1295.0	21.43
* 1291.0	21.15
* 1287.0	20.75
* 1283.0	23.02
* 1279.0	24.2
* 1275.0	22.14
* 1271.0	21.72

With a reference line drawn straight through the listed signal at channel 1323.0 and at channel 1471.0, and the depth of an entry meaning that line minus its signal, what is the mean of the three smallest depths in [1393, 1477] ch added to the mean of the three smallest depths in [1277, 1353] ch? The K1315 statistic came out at -4.3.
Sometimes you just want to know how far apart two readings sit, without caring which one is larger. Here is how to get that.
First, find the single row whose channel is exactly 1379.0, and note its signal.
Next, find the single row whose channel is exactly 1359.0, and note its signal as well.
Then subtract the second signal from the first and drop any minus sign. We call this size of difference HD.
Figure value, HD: 15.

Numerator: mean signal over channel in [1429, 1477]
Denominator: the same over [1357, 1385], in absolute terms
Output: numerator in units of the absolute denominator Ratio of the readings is 0.97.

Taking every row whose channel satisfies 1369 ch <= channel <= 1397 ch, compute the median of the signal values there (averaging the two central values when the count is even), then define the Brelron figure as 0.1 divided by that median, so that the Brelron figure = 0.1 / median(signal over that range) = 0.0080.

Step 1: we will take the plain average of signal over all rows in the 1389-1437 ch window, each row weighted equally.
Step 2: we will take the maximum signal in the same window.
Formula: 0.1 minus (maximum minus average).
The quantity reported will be -1.8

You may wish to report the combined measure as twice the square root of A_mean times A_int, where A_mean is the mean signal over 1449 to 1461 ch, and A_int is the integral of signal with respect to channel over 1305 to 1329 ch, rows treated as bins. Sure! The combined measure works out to 175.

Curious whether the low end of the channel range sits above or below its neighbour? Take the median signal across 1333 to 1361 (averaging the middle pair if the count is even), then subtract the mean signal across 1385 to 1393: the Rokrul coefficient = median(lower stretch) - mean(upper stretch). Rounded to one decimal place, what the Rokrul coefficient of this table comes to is 10.0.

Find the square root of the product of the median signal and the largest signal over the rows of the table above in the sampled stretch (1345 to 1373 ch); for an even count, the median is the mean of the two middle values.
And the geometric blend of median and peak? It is 24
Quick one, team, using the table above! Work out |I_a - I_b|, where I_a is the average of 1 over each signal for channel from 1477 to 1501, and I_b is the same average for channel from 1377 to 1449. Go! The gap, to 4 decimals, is 0.0010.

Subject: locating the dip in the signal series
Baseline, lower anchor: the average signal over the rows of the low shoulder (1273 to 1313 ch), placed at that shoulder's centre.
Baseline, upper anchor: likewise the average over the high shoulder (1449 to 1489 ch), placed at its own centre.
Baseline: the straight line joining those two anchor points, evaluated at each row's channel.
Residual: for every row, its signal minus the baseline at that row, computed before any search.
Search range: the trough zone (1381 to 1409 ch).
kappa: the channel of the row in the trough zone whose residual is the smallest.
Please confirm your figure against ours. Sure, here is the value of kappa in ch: 1383.0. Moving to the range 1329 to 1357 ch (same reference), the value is 1335.0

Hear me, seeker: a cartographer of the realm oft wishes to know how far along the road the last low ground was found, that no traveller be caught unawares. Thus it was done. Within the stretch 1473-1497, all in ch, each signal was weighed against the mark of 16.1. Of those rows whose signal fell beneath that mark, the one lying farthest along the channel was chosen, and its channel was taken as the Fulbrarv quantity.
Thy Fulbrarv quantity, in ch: 1495.0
